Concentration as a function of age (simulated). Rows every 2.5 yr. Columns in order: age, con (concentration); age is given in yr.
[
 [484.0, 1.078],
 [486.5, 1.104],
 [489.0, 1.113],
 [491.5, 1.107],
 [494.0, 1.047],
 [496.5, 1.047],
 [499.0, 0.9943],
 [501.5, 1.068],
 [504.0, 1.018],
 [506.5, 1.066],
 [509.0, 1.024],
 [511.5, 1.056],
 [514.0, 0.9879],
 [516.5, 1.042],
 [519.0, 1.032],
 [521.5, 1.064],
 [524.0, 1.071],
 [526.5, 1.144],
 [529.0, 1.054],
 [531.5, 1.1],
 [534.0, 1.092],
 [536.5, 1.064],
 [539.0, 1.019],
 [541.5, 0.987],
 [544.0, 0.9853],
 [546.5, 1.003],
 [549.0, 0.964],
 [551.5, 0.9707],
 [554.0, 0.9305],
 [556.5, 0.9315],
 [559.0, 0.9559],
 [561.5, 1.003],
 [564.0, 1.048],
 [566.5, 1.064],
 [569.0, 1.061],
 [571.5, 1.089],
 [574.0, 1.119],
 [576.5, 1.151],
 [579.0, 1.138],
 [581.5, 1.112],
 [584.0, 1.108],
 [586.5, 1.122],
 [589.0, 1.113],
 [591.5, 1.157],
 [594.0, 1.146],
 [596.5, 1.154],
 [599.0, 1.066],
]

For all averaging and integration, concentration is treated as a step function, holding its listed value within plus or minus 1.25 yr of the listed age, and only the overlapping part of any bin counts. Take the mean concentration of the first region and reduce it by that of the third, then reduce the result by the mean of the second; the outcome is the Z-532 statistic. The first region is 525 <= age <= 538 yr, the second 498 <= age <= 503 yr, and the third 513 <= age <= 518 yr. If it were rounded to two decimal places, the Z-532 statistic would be -0.96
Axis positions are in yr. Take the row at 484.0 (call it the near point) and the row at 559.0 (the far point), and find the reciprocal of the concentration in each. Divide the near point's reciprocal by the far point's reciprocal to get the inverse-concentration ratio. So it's 0.89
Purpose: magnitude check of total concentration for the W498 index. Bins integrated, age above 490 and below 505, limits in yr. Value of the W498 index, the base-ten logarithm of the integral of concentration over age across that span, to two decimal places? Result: 1.20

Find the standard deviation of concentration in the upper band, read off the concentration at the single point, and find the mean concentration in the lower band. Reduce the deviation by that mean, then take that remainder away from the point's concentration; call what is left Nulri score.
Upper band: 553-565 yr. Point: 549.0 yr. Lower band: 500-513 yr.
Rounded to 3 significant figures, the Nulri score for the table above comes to 1.96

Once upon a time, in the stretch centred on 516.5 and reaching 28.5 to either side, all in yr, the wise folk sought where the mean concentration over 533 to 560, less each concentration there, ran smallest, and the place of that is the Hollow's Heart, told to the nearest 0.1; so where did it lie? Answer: 526.5 yr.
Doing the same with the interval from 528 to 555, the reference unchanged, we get 531.5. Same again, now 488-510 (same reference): 489.0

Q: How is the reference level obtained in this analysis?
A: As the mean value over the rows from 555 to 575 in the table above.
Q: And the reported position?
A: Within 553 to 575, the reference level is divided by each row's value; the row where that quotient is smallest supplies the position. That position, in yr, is 574.0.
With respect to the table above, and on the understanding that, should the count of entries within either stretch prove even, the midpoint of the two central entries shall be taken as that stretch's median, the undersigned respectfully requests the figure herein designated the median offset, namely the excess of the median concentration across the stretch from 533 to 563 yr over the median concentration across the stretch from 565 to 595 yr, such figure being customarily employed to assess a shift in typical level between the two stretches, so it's -0.13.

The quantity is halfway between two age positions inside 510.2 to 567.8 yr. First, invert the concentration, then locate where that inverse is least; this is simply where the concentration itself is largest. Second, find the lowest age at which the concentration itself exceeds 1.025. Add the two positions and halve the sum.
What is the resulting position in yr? 519.0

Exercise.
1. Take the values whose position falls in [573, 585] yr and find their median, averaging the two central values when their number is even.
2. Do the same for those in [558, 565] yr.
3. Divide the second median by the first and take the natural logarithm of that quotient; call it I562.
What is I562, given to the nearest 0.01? -0.11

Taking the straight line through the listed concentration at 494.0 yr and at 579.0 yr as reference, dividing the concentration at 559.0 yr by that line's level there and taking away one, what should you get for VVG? -0.14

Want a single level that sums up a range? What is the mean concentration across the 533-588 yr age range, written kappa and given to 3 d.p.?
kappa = 1.042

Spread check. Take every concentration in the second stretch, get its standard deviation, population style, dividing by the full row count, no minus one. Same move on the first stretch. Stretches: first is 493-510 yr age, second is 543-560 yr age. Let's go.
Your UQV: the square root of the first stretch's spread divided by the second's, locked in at 1.01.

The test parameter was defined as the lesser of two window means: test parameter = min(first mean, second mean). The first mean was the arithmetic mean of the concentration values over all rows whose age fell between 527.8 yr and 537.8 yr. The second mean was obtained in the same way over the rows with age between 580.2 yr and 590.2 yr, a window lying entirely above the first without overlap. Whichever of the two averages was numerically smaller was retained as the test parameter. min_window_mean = 1.08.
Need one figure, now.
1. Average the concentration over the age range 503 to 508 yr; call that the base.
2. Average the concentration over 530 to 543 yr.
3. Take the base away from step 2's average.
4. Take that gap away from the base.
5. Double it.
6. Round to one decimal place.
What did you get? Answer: 2.1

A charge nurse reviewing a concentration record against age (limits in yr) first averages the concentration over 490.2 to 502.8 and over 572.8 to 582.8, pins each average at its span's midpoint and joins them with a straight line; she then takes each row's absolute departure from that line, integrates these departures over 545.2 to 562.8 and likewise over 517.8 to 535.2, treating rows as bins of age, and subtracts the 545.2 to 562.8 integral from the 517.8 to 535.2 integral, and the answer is -2.1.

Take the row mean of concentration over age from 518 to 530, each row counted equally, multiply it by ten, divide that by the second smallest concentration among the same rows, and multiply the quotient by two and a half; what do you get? 25.5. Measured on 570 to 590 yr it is 25.2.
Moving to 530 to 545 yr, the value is 26.4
